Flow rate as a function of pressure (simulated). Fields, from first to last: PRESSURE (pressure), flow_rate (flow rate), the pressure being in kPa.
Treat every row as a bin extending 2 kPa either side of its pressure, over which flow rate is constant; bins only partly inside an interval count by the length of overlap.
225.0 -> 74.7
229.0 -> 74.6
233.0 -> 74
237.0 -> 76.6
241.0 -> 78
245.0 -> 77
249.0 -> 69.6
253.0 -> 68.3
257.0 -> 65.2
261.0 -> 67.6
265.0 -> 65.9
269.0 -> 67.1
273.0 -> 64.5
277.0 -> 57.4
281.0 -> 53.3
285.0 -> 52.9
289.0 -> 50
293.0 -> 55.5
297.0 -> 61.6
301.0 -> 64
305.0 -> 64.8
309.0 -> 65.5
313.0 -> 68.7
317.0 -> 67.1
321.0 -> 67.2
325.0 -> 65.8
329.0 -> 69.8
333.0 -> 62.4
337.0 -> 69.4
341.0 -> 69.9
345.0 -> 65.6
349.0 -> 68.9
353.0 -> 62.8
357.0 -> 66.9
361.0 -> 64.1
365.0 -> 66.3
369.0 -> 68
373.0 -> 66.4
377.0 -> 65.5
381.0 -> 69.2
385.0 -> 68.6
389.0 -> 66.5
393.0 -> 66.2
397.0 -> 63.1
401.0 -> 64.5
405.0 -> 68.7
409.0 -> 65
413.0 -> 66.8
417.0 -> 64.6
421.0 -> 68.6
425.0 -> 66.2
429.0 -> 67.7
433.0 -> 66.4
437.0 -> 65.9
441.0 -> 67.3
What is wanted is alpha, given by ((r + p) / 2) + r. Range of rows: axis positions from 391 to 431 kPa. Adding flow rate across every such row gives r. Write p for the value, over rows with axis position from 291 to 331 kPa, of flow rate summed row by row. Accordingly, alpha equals 1317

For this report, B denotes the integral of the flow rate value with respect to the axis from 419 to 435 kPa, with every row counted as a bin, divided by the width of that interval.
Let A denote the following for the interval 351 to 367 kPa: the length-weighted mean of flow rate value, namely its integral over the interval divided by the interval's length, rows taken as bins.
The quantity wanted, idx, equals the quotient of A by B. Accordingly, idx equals 0.97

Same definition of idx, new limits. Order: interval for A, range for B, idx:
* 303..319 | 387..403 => 1.02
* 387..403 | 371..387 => 0.97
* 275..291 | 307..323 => 0.80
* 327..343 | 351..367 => 1.04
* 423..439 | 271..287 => 1.17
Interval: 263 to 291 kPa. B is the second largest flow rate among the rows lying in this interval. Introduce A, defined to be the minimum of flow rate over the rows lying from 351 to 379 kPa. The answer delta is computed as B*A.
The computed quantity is 4139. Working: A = 62.8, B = 65.9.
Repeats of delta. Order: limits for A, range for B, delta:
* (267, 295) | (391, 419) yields 3340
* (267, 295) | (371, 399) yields 3430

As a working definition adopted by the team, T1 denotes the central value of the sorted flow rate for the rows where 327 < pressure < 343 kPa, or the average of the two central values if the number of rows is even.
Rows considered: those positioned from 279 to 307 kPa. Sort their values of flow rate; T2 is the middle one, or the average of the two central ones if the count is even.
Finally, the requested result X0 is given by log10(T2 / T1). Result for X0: -0.10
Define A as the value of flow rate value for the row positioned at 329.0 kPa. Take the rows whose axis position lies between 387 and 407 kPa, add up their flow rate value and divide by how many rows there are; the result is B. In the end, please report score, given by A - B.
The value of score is 4.0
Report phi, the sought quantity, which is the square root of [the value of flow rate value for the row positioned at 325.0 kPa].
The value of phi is 8.11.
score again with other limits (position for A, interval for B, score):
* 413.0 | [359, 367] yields 1.6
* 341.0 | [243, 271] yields 1.2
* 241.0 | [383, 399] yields 11.9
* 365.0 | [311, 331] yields -1.4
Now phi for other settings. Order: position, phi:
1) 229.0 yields 8.64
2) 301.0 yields 8.00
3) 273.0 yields 8.03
